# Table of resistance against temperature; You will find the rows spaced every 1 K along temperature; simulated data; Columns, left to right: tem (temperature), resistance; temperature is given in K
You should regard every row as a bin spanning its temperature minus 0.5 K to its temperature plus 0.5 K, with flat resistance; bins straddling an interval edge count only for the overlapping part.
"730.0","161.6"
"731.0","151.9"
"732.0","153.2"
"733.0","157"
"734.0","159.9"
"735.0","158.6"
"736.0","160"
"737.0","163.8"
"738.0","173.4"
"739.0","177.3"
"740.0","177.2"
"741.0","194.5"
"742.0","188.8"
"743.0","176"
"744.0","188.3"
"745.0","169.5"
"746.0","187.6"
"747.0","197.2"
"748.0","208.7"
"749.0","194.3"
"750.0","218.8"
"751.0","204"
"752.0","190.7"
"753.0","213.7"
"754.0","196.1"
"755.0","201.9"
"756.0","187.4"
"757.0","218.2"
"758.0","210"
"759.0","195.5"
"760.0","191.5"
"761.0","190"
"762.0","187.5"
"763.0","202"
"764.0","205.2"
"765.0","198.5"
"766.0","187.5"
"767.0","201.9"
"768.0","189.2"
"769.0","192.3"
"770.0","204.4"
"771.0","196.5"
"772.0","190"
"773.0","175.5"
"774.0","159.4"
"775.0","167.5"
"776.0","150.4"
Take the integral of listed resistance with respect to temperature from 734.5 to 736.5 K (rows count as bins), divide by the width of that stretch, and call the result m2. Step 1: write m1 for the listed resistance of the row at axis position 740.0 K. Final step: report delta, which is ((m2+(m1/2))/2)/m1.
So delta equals 0.70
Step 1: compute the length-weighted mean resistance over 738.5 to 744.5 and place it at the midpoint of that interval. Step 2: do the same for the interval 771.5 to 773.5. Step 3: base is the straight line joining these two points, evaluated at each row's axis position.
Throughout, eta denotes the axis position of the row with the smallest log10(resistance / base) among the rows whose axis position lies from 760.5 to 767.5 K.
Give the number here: 762.0 K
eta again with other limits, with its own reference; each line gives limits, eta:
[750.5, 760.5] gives 756.0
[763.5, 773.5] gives 773.0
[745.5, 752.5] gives 746.0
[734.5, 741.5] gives 735.0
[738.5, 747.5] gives 745.0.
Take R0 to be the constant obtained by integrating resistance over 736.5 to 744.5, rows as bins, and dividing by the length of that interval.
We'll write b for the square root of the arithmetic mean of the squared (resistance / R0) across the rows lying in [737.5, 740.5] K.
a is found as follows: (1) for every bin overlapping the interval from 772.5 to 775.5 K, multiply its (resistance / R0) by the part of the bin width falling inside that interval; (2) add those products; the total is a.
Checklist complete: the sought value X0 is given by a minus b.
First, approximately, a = 2.8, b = 0.98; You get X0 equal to 1.8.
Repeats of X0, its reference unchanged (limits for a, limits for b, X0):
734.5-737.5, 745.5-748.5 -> 1.6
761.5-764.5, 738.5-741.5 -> 2.3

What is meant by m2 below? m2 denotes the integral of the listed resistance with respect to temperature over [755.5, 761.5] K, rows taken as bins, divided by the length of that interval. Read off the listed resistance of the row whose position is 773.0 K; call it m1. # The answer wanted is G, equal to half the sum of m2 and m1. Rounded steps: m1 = 175.5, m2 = 199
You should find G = 187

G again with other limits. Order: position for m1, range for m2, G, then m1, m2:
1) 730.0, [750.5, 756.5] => 180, 161.6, 199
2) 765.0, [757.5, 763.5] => 197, 198.5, 196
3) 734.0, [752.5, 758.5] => 182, 159.9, 205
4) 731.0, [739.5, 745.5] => 167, 151.9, 182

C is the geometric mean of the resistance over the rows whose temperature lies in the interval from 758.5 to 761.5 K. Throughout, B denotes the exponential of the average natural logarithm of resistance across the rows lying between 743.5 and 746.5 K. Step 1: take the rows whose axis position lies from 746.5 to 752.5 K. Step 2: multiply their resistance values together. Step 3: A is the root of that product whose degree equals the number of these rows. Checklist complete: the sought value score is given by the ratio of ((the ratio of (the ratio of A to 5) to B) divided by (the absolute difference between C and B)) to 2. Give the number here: 0.0104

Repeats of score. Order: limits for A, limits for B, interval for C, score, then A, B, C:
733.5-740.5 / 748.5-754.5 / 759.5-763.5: 0.0082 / 167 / 203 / 193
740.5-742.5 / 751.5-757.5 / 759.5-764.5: 0.0162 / 192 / 201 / 195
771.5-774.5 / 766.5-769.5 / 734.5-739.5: 0.0032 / 175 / 194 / 166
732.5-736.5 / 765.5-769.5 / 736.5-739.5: 0.0039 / 159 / 193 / 171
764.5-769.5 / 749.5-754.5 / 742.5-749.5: 0.0059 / 194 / 204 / 188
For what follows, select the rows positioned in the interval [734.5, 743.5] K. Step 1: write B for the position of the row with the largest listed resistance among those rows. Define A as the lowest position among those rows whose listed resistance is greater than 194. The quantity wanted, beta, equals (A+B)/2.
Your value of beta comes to 741.0 K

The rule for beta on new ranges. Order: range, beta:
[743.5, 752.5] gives 748.5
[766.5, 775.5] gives 768.5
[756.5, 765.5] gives 757.0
